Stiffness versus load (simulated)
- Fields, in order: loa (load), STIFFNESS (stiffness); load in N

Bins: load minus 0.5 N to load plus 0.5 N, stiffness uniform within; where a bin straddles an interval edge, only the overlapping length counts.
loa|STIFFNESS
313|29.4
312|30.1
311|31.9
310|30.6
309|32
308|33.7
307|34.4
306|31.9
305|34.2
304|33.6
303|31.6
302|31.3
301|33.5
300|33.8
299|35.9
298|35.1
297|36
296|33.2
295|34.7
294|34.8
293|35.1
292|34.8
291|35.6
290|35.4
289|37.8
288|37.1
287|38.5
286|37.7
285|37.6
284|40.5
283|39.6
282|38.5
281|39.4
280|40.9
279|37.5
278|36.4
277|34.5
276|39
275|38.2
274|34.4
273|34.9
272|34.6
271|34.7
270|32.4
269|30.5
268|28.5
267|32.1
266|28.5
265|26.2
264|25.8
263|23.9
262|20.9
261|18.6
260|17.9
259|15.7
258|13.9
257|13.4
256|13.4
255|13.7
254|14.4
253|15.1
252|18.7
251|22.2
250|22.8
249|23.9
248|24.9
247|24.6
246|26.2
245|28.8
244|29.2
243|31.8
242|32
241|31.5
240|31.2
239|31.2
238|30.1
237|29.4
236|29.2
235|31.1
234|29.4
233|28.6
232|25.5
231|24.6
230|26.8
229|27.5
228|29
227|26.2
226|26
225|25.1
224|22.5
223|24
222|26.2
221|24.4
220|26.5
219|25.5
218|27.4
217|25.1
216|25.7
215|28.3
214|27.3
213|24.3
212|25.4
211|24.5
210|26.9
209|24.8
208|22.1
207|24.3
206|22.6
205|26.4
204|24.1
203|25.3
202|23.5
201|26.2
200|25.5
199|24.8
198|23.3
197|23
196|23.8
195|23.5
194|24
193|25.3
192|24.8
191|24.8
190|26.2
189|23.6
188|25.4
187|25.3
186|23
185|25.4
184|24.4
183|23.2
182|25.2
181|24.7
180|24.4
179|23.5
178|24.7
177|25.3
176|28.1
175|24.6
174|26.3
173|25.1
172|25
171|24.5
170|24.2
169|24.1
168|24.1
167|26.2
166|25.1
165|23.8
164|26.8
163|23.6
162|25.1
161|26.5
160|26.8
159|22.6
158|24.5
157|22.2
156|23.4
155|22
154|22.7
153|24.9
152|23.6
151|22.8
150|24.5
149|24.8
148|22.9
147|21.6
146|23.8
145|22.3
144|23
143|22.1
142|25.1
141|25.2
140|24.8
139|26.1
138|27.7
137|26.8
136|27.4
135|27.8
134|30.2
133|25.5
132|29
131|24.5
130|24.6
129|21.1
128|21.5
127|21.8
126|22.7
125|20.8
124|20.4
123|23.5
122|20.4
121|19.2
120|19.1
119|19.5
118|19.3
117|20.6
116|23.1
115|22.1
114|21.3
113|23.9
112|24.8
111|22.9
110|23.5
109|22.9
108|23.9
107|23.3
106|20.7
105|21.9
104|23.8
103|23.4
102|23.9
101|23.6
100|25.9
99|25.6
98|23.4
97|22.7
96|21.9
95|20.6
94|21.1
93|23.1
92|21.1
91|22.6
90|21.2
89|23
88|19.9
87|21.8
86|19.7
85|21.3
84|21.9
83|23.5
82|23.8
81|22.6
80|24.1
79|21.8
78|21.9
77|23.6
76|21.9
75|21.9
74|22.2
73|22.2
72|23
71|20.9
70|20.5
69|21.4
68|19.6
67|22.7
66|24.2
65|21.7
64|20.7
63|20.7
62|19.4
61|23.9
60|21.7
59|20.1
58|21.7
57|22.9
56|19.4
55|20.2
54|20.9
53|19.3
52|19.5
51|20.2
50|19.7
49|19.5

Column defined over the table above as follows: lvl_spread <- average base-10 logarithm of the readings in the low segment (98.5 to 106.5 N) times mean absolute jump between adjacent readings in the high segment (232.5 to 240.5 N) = 1.25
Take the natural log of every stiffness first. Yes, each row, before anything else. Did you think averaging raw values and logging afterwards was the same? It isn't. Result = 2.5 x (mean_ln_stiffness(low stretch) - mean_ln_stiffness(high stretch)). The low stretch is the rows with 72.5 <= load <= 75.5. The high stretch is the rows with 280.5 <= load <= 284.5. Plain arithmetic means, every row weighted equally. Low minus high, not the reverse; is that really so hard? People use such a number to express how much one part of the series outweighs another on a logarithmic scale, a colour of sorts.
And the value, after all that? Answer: -1.5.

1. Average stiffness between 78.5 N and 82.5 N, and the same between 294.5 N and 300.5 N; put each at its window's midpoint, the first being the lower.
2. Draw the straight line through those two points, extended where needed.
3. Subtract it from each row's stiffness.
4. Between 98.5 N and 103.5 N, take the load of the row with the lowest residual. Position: 103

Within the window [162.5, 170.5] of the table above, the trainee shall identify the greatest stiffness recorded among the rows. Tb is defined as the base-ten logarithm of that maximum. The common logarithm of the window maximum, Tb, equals 1.43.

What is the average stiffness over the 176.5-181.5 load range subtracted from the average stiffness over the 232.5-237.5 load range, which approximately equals 5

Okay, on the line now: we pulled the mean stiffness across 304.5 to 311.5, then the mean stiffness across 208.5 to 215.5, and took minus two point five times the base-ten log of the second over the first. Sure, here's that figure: 0.25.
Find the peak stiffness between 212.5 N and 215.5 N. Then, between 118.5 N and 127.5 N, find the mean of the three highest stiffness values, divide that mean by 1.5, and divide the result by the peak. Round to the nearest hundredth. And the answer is 0.53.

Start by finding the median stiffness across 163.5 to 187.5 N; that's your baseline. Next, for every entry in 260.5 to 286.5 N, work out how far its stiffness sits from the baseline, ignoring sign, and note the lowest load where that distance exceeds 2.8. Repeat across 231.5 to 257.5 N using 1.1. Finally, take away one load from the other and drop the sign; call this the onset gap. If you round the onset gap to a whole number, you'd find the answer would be 28 N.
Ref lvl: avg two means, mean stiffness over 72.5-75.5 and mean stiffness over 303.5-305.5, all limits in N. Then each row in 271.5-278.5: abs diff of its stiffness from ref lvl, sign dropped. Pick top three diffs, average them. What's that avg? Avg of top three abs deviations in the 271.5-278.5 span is 9.9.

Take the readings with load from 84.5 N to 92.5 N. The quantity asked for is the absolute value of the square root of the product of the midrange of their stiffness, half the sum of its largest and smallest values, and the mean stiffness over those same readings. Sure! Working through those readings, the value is 21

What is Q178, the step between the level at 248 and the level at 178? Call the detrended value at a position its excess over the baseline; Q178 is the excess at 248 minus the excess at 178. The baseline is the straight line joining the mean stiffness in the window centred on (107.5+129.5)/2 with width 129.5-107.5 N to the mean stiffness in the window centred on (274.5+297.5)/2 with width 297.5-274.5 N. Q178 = -6.2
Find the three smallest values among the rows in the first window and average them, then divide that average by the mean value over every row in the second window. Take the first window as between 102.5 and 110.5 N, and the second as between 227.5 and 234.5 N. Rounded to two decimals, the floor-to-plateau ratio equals 0.80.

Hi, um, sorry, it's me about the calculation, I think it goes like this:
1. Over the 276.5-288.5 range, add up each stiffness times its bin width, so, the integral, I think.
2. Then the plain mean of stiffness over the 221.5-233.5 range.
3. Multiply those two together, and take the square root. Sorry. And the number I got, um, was 109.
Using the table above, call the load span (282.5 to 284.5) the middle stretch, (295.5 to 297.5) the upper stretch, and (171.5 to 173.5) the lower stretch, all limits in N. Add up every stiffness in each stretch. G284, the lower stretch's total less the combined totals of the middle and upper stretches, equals -99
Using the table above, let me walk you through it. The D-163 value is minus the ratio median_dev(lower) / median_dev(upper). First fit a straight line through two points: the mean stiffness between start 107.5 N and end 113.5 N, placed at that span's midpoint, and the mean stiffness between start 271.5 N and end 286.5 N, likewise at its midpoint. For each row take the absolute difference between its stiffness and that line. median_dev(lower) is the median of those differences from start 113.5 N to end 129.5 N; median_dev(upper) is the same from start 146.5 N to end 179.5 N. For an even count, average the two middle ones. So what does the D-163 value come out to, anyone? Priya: -1.0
